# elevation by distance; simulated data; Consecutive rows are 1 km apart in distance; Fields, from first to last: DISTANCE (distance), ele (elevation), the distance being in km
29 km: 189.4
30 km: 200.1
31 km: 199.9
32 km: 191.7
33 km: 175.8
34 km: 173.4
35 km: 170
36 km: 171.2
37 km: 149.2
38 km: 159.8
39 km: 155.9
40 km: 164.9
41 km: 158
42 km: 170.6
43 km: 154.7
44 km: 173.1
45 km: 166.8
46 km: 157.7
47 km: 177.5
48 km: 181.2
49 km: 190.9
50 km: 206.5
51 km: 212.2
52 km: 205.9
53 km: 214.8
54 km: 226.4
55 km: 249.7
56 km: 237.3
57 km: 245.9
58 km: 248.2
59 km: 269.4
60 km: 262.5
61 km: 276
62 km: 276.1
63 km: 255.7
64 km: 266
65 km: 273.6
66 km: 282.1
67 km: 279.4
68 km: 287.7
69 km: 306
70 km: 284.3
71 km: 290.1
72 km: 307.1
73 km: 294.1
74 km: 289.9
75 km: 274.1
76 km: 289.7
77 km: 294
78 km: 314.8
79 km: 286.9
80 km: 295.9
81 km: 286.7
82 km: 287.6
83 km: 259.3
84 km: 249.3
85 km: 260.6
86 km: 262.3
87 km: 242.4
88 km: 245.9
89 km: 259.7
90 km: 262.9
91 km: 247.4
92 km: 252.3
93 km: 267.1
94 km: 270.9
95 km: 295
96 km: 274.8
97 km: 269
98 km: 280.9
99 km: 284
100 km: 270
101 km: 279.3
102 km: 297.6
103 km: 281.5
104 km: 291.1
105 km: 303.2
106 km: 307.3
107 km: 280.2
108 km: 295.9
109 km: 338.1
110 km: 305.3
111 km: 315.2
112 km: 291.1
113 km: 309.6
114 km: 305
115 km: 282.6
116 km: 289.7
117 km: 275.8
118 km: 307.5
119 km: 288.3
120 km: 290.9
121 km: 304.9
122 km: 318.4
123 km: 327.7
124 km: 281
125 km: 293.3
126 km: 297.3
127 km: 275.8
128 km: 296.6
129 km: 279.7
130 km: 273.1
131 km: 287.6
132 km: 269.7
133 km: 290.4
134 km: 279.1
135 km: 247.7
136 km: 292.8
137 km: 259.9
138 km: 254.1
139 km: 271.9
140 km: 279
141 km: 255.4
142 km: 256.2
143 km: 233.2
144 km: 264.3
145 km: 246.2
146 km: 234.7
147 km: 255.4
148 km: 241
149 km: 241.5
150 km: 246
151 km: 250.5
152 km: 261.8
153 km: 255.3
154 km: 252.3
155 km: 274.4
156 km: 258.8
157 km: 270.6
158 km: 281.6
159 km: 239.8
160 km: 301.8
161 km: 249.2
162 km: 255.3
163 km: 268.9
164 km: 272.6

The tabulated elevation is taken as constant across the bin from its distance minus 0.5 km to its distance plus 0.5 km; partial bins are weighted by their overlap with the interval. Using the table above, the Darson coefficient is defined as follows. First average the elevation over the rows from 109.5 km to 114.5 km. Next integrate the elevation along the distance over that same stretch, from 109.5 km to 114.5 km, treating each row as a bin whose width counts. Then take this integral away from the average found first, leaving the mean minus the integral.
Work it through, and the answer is -1221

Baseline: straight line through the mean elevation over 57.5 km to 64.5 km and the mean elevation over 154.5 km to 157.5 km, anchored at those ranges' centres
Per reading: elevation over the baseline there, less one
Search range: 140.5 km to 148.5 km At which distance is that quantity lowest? 143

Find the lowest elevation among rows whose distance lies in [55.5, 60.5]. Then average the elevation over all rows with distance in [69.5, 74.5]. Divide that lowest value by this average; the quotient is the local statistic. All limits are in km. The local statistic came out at 0.81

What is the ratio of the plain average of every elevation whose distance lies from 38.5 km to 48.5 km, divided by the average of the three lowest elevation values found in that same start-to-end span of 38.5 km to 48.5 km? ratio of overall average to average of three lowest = 1.06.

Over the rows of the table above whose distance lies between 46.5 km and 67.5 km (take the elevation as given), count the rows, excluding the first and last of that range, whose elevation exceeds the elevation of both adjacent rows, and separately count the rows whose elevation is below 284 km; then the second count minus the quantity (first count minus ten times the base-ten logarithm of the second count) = 29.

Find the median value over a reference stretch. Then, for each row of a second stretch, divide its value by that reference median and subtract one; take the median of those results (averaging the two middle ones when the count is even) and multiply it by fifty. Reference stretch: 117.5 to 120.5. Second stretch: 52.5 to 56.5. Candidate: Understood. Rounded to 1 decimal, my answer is -10.1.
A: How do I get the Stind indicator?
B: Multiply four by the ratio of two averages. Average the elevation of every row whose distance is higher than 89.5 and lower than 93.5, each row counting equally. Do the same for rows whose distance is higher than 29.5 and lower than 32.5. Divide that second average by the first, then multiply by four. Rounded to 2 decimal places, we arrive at 3.06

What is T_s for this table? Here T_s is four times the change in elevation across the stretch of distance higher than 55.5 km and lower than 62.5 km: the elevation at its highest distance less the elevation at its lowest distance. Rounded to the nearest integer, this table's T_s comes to 155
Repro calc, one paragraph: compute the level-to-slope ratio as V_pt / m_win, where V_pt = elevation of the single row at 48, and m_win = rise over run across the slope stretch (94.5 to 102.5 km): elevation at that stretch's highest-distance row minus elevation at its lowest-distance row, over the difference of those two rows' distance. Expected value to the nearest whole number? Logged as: 488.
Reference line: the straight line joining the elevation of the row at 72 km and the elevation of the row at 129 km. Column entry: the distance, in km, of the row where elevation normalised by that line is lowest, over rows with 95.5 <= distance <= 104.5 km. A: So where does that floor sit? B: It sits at 97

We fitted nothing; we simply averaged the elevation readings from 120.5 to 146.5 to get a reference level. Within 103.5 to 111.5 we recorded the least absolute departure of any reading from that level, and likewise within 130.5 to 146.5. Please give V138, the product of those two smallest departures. 14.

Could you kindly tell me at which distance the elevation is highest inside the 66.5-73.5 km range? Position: 72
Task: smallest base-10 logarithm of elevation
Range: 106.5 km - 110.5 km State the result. 2.45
